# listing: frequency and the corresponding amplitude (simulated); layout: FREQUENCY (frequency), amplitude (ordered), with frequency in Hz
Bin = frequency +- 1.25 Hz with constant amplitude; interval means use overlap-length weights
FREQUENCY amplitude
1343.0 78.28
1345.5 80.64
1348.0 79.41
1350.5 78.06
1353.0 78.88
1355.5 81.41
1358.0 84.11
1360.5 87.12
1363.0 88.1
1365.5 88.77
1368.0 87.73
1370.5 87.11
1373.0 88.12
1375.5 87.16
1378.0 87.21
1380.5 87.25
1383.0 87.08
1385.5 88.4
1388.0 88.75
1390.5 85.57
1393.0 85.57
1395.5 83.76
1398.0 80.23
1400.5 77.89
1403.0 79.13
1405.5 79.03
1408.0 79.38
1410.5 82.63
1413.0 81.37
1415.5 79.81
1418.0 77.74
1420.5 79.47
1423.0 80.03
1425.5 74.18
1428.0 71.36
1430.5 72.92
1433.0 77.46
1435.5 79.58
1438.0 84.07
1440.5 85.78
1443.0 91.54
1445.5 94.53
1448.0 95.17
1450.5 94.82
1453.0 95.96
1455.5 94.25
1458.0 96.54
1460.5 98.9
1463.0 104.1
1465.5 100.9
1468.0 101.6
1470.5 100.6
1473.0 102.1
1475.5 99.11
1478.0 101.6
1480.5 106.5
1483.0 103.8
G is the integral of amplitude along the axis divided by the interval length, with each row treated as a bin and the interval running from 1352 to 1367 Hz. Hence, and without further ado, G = 85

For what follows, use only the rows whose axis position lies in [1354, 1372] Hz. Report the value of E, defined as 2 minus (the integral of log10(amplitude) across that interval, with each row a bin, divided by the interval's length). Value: 0.06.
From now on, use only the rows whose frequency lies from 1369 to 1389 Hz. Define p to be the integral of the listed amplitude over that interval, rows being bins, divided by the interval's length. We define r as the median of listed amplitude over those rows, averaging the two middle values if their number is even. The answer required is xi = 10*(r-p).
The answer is -4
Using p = 87.6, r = 87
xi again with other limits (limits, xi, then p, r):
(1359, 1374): 2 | 87.8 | 88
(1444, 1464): -11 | 96.6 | 96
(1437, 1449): 13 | 90.2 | 92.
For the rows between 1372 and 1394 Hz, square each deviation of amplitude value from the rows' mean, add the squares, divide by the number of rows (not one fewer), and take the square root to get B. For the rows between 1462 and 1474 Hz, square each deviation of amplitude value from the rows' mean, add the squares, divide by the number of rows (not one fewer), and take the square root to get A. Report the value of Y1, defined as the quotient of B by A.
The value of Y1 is 0.9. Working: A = 1.2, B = 1.1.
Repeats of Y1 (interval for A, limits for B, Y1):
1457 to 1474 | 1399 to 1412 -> 0.7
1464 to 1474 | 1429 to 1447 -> 12.1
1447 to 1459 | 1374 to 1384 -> 0.1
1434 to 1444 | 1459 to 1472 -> 0.4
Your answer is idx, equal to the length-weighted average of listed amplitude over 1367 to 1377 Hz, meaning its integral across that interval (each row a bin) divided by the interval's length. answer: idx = 88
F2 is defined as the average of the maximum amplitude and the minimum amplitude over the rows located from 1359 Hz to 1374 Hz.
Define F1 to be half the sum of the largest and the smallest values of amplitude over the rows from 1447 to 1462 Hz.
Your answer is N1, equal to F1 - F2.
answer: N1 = 9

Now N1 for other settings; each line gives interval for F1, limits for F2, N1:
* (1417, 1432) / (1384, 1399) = -9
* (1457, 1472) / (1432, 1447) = 14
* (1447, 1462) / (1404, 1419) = 16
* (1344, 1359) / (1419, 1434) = 5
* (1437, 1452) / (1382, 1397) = 3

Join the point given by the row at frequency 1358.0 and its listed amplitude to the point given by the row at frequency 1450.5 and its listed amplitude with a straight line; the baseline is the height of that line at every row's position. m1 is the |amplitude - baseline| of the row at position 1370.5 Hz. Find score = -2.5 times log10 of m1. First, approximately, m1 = 1.6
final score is 0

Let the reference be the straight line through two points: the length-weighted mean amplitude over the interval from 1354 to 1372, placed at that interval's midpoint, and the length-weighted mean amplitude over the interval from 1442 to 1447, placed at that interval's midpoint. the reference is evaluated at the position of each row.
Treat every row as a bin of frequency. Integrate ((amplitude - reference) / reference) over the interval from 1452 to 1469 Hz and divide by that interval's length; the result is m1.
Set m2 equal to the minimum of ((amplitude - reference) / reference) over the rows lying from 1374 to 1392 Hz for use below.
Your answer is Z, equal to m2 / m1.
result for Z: -1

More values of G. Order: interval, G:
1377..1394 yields 87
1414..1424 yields 79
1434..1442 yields 83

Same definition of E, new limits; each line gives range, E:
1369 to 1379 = 0.06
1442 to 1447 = 0.03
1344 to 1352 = 0.10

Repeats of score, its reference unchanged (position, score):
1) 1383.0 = 3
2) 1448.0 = 0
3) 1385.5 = 0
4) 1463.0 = -2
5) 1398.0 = -2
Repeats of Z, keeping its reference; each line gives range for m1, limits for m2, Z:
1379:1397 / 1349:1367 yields 4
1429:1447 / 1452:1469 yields 0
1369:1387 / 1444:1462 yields -2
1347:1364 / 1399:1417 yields 3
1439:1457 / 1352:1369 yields 16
